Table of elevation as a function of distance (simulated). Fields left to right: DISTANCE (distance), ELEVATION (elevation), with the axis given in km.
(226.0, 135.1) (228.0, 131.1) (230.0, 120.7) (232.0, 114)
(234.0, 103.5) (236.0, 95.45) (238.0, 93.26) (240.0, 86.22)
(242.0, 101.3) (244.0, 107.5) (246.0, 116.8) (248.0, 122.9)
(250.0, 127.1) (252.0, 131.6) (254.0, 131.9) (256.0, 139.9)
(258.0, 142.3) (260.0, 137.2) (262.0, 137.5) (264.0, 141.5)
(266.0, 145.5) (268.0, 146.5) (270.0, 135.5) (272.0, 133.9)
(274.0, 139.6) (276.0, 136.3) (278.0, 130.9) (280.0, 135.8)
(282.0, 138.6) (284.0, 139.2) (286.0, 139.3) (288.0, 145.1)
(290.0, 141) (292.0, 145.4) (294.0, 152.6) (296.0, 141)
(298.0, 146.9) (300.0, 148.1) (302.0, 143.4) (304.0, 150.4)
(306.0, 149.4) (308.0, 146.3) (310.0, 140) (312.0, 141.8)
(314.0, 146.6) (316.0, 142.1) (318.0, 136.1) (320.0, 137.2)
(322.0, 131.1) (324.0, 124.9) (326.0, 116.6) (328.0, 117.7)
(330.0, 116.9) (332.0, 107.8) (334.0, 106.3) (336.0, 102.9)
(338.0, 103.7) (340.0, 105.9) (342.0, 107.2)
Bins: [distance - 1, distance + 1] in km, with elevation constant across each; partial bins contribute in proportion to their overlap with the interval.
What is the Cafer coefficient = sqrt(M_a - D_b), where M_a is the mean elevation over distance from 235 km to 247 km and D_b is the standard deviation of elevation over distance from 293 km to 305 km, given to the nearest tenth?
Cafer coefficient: 9.8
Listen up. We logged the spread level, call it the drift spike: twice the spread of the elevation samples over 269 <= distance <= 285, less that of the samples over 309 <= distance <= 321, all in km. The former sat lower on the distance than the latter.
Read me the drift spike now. 2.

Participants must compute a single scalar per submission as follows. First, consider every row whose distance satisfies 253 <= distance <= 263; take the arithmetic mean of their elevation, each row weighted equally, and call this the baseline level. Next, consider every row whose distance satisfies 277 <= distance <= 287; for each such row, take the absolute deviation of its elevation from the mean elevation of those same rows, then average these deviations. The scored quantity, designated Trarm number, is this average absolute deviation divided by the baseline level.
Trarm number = 0.020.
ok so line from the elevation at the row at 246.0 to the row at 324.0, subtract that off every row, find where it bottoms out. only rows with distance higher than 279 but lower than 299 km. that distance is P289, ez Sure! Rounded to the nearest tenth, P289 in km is 280.0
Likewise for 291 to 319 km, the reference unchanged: 318.0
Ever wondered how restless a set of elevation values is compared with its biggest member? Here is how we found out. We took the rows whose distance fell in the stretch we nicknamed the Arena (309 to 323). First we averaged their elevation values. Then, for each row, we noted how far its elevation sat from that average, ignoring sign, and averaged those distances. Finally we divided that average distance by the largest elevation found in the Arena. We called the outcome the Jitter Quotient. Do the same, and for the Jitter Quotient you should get 0.026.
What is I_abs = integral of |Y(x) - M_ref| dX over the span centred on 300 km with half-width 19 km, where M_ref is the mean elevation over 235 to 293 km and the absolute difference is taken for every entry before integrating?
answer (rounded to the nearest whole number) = 533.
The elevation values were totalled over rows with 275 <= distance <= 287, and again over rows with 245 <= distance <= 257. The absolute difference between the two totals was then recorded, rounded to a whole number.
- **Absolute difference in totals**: 50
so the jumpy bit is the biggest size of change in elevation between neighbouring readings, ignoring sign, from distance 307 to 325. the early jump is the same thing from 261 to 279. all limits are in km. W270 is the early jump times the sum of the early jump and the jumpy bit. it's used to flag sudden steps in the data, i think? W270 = 190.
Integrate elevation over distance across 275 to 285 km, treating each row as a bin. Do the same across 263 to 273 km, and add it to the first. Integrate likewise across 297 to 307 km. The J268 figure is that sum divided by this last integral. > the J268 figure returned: 1.87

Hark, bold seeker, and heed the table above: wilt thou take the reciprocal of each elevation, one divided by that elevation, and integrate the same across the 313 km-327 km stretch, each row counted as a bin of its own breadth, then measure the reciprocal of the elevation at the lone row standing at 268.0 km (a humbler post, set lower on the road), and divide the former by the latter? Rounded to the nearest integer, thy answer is 15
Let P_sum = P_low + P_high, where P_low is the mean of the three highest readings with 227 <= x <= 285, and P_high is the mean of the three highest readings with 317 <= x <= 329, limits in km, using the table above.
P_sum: 280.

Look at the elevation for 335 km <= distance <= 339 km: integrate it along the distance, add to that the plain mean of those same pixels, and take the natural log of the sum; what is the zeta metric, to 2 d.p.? 6.25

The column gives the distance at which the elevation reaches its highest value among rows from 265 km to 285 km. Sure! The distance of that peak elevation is 268.0 km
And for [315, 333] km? 316.0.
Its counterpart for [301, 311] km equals 304.0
